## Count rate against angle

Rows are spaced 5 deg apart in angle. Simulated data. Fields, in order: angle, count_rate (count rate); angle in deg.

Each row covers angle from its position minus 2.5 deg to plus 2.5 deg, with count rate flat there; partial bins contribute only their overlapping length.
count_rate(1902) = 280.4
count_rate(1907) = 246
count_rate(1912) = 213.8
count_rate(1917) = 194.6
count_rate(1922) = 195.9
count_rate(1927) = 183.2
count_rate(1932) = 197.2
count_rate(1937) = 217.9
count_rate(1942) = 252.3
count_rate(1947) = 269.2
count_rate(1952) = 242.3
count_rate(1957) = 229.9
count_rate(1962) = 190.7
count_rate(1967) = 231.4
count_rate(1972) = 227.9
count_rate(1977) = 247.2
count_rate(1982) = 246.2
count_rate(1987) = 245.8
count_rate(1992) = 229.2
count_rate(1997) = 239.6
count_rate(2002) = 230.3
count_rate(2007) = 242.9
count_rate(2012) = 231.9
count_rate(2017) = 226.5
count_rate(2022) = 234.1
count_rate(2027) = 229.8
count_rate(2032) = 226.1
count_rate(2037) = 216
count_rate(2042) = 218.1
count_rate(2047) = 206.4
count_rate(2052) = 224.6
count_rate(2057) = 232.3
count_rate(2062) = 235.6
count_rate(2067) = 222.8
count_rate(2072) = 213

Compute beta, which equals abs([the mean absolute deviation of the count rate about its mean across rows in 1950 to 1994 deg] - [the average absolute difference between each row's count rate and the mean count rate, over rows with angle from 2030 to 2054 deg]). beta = 6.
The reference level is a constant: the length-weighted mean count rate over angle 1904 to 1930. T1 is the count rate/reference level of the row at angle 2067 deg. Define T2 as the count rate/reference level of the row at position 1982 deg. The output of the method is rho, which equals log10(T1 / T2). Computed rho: -0.04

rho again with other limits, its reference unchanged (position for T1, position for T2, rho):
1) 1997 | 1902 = -0.07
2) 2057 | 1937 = 0.03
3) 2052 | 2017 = 0.00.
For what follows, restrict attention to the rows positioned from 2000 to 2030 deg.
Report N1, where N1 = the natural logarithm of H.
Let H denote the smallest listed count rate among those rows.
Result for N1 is 5.42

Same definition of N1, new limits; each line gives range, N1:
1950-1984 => 5.25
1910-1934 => 5.21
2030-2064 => 5.33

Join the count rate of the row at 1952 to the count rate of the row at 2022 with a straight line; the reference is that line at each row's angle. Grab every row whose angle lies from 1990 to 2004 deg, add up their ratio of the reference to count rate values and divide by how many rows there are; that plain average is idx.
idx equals 1.02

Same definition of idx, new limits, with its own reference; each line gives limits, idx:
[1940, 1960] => 0.98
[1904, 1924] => 1.17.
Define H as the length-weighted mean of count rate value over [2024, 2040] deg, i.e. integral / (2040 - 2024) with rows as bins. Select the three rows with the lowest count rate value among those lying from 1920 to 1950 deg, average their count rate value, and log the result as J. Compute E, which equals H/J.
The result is 1.17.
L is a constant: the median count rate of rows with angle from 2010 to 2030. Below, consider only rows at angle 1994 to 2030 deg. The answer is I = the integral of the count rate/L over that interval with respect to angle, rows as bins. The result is 36 deg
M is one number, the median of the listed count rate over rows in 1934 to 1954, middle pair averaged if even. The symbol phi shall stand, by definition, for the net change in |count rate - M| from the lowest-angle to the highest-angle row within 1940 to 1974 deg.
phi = 14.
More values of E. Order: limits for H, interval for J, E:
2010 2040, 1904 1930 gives 1.19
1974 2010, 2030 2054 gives 1.12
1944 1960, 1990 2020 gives 1.07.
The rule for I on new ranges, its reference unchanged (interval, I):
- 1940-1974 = 35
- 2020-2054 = 33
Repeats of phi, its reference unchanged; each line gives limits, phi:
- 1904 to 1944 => 4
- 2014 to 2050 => 20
